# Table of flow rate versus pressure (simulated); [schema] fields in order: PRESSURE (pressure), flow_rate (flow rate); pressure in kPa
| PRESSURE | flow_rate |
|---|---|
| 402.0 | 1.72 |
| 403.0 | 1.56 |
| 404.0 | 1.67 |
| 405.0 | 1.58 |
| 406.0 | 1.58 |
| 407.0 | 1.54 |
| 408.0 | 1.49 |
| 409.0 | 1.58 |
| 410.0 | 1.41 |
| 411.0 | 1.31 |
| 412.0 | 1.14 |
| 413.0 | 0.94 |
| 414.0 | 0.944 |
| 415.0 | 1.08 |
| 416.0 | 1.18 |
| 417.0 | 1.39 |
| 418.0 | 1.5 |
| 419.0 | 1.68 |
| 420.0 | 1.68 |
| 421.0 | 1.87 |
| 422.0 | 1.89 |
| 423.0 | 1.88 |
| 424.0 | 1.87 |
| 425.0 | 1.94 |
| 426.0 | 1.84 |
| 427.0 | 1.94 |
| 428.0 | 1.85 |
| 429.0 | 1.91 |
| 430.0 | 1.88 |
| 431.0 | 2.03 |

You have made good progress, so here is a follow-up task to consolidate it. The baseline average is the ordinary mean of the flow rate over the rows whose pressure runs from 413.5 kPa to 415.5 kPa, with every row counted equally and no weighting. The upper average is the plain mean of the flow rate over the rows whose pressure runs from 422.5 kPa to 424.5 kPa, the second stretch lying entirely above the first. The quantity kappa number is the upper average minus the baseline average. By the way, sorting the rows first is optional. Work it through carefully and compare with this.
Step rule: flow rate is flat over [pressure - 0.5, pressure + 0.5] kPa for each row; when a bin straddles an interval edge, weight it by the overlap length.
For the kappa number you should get 0.86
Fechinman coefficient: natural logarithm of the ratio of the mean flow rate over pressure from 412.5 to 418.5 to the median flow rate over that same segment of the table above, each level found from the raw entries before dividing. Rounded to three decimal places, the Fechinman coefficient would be 0.037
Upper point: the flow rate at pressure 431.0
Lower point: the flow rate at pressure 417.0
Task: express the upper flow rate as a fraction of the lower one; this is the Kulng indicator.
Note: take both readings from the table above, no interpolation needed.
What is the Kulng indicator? 1.46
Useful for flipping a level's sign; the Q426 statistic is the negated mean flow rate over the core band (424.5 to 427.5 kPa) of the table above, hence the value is -1.91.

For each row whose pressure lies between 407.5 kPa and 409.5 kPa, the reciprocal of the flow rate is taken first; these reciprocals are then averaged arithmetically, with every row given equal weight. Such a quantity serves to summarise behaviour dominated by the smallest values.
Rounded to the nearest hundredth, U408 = 0.65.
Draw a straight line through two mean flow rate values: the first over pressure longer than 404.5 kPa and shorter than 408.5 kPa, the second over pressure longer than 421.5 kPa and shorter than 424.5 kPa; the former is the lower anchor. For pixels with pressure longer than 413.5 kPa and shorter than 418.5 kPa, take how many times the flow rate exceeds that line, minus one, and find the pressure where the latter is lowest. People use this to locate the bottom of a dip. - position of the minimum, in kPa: 414.0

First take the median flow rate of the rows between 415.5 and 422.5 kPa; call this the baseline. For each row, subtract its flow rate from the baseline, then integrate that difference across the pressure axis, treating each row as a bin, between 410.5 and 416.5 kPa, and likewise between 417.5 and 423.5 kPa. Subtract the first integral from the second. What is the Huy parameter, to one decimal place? -3.9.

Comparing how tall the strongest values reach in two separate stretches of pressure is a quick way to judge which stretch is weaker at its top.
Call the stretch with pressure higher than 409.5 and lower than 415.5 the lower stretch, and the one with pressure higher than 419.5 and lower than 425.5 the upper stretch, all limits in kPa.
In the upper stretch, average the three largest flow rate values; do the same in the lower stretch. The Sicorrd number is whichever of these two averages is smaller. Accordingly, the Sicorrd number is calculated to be 1.29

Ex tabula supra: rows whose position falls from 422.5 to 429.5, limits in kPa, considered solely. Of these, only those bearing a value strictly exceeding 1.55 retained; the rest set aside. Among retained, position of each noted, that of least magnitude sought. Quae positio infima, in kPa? 423.0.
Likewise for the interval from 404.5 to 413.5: 405.0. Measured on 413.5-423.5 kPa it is 419.0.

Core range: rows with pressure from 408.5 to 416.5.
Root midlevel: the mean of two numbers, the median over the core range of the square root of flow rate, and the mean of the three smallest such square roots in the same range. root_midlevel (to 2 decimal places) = 1.04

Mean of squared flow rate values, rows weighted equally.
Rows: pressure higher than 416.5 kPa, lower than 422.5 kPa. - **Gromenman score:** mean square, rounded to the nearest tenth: 2.8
